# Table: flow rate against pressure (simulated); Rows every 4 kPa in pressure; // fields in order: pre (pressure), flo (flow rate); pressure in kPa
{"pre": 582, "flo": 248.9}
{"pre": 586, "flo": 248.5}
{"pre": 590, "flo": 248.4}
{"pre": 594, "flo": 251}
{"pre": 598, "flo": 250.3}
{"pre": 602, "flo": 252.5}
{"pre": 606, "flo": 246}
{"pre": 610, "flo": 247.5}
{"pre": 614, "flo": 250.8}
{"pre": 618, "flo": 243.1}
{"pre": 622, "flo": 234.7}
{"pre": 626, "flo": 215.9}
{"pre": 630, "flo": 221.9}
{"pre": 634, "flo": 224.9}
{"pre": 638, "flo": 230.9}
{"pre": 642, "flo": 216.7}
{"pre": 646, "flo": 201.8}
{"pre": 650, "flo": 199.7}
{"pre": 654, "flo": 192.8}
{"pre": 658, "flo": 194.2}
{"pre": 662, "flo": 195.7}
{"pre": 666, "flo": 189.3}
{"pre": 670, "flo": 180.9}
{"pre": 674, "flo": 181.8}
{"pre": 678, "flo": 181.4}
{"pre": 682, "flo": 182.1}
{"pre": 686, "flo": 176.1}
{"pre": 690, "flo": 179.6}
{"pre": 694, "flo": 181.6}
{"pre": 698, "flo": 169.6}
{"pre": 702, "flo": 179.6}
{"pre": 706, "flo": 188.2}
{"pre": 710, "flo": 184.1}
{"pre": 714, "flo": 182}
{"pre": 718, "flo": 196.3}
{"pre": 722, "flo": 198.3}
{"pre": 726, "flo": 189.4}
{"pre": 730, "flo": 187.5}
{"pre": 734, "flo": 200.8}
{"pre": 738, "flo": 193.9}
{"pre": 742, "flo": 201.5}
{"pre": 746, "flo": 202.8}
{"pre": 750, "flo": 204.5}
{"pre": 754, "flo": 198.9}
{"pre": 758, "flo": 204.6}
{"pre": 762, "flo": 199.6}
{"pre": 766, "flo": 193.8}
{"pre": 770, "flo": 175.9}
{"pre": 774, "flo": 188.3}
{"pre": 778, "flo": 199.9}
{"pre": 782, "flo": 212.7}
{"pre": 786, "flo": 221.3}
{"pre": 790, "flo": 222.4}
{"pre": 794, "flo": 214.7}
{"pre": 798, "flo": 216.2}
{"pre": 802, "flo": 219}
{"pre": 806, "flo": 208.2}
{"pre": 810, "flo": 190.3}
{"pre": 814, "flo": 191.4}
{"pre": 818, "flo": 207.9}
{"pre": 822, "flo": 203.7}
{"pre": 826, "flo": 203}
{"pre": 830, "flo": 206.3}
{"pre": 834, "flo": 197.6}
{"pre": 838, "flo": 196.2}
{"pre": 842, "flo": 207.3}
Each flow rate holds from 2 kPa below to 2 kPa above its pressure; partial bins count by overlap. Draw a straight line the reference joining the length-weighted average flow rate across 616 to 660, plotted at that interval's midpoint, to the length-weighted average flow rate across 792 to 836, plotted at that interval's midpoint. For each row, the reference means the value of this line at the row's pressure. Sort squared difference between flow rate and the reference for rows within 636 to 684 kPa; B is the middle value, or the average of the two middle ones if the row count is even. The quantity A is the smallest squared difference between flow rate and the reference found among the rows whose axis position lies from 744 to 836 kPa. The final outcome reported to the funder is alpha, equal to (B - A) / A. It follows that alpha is 372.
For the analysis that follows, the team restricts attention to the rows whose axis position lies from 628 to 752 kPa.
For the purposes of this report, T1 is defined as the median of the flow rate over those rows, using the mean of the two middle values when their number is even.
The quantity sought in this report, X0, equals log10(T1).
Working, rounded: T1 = 193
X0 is 2.29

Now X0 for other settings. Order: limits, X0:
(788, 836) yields 2.32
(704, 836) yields 2.30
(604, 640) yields 2.37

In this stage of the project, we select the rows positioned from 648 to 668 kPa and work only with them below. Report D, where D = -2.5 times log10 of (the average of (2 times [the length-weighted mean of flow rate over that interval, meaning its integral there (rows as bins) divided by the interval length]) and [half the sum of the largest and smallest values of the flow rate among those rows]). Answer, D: -6.16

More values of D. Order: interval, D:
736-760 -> -6.20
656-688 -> -6.11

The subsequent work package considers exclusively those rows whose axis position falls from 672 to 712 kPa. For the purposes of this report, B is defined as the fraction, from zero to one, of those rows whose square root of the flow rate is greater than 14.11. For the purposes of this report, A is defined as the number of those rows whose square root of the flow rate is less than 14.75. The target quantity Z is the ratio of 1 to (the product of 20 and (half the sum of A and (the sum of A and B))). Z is 0.0050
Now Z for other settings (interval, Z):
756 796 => 0.0060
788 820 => 0.0078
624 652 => 0.0111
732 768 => 0.0054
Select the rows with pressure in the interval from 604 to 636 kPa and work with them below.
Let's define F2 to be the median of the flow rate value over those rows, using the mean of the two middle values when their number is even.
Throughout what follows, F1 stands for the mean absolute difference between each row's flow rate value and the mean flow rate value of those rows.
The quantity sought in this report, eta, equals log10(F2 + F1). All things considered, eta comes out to 2.40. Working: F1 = 11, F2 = 239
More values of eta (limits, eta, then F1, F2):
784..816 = 2.35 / 10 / 215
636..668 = 2.32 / 11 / 198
